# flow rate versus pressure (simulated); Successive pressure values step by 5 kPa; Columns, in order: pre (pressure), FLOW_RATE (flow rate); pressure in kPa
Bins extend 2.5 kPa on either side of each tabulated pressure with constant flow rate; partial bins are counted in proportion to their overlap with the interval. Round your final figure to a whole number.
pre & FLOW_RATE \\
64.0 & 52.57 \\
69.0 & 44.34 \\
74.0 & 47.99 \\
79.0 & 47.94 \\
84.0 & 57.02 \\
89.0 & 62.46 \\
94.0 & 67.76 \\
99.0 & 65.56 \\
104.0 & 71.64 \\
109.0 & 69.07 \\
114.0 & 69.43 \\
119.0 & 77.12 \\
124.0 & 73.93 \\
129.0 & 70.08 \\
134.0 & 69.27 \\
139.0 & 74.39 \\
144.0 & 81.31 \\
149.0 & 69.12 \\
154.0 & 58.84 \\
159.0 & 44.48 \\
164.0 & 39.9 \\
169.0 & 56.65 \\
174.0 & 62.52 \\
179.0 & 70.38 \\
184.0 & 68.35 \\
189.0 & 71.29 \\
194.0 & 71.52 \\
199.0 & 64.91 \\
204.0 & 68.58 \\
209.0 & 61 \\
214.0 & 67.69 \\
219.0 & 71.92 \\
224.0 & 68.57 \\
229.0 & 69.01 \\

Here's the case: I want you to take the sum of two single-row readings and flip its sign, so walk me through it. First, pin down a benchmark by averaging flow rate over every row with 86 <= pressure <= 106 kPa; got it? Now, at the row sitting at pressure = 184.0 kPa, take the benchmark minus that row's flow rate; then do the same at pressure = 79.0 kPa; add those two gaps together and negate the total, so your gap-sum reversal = -17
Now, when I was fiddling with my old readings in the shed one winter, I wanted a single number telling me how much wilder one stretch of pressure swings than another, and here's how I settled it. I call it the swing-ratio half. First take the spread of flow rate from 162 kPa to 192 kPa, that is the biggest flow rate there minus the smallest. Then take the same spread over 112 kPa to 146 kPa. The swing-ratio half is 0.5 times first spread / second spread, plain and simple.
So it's 1.3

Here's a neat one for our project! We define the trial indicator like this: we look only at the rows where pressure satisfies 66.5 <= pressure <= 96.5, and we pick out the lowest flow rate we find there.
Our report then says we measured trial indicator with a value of 44.34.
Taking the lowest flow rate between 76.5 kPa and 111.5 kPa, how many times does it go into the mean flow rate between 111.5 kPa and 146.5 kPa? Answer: 1.54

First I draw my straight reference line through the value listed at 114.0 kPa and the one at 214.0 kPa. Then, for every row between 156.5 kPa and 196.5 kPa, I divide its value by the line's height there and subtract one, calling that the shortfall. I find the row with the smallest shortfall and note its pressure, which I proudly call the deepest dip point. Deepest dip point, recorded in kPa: 164.0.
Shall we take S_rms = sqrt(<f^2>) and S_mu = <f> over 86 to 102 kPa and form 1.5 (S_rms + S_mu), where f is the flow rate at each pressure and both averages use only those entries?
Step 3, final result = 196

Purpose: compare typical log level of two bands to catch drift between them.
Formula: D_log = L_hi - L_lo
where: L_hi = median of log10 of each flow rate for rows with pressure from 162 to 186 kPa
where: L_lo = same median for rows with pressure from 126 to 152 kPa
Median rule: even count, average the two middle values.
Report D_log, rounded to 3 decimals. -0.050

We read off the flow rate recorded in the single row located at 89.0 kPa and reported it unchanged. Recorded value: 62.46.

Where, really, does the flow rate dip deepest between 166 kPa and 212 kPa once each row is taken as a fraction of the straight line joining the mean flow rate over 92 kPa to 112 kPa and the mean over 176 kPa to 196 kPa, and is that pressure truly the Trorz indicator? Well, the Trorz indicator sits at 169.0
